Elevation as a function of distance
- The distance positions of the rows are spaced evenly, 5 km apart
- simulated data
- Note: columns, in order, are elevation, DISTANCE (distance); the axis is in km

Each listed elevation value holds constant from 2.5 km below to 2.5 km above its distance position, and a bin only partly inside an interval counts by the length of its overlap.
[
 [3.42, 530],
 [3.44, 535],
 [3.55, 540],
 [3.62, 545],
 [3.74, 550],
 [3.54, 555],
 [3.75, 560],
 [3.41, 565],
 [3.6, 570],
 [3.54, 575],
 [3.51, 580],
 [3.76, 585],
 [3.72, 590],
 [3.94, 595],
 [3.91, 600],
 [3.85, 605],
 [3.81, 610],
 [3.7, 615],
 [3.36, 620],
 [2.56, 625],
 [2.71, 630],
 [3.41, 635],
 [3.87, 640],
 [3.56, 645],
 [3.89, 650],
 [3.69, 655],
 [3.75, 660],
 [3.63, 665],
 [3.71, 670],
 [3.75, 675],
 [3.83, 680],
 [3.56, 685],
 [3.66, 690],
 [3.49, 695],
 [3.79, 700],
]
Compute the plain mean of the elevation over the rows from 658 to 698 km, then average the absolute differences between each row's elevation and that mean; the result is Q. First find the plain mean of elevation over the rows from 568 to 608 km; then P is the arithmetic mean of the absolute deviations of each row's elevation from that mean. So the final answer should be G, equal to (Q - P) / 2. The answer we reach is -0.02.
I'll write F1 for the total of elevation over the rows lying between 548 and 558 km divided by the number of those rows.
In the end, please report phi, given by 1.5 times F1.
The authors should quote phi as 5.46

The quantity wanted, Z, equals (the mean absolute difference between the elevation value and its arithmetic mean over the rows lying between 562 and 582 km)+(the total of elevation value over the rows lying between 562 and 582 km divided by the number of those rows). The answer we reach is 3.57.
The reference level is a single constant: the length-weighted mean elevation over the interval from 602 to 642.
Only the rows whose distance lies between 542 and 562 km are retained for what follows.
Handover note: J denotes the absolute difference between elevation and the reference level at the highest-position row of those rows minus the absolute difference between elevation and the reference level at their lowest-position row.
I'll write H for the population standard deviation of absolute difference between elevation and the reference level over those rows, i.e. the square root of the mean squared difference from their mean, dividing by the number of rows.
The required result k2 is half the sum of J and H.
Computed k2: 0.11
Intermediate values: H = 0.087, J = 0.13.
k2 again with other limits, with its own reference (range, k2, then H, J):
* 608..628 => 0.37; 0.290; 0.45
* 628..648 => -0.14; 0.271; -0.55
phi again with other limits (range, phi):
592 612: 5.82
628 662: 5.33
